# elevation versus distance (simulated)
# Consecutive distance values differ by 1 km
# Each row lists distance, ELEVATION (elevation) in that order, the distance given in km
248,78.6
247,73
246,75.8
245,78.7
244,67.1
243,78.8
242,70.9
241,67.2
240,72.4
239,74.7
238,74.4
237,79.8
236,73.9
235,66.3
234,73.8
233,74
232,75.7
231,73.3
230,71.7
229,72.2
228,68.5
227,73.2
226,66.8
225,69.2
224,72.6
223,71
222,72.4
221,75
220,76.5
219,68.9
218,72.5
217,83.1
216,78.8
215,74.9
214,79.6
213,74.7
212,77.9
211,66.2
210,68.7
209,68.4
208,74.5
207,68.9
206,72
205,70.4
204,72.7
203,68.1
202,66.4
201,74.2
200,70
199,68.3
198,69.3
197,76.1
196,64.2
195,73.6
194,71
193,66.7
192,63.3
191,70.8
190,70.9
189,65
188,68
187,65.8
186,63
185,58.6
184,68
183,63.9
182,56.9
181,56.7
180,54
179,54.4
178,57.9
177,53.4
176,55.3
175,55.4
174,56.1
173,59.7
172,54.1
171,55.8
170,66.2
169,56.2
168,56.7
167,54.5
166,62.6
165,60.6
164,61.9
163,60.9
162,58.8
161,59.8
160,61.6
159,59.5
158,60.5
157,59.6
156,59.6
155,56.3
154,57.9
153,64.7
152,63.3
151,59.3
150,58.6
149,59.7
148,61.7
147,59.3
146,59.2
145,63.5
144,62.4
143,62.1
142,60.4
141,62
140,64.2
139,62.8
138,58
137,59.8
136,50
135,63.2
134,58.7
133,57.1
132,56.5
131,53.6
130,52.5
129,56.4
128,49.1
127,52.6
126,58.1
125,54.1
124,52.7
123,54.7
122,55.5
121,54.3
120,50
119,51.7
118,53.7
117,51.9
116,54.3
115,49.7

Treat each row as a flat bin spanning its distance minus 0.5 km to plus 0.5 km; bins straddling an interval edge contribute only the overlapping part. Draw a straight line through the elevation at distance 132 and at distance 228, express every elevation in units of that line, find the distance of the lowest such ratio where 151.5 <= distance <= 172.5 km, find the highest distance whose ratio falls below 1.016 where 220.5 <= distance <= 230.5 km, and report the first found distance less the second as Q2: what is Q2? -56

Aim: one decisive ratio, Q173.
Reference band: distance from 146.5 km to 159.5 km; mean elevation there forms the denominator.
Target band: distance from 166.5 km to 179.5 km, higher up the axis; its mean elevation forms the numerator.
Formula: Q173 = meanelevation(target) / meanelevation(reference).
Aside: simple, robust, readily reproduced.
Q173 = 0.94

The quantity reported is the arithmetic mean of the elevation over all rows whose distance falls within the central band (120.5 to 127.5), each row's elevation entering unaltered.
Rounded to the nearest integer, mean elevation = 55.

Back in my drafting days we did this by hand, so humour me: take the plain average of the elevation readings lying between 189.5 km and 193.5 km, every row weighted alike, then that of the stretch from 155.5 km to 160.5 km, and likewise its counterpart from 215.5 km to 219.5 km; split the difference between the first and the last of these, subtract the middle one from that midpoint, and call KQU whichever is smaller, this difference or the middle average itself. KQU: 12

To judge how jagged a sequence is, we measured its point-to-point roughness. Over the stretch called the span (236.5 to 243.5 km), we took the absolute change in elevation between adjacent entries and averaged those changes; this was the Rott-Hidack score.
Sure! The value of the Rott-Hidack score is 4.1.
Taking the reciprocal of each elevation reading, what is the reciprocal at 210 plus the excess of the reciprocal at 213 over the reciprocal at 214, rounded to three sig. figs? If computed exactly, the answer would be 0.0154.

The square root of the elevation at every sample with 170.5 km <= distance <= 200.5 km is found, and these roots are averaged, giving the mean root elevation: 7.9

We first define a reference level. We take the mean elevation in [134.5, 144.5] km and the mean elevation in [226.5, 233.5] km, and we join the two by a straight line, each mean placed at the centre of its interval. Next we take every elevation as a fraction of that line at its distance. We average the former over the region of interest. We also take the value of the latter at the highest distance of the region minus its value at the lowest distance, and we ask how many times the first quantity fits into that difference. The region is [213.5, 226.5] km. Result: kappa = -0.20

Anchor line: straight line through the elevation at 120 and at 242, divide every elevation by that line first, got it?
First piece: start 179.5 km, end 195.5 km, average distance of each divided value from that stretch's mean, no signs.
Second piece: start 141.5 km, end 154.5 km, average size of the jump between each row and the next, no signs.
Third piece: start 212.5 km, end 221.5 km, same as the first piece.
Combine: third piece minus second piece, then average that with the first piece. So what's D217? 0.038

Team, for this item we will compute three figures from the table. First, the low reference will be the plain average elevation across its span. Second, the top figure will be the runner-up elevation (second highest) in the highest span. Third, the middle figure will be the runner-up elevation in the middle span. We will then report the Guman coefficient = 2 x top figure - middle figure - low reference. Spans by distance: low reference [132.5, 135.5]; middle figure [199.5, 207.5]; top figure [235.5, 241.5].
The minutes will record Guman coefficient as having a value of 17.0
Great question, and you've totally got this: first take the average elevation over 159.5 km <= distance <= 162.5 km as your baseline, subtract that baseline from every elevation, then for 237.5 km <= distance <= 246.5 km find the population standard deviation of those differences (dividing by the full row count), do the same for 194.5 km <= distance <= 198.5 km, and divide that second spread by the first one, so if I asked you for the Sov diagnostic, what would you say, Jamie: 1.1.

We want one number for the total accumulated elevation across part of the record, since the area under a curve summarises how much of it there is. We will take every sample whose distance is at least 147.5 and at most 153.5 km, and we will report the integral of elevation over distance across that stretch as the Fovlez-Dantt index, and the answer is 367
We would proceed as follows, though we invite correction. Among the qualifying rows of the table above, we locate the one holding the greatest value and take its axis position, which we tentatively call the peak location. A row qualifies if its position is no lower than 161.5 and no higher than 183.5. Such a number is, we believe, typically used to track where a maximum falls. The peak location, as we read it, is 170 km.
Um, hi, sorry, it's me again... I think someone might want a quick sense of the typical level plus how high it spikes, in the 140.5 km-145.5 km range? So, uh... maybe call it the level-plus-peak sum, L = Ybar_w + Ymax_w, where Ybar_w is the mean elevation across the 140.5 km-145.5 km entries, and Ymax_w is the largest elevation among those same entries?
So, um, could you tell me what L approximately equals 126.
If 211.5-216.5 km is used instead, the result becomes 157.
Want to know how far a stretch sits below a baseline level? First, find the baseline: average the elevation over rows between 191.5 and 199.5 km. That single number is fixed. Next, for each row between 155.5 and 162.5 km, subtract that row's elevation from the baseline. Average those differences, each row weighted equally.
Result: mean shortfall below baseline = 9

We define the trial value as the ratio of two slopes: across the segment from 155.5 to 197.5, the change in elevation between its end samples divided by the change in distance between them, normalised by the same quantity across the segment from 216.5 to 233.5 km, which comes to -0.7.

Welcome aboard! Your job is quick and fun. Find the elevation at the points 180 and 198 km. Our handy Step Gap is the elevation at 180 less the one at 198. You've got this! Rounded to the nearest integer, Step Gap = -15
